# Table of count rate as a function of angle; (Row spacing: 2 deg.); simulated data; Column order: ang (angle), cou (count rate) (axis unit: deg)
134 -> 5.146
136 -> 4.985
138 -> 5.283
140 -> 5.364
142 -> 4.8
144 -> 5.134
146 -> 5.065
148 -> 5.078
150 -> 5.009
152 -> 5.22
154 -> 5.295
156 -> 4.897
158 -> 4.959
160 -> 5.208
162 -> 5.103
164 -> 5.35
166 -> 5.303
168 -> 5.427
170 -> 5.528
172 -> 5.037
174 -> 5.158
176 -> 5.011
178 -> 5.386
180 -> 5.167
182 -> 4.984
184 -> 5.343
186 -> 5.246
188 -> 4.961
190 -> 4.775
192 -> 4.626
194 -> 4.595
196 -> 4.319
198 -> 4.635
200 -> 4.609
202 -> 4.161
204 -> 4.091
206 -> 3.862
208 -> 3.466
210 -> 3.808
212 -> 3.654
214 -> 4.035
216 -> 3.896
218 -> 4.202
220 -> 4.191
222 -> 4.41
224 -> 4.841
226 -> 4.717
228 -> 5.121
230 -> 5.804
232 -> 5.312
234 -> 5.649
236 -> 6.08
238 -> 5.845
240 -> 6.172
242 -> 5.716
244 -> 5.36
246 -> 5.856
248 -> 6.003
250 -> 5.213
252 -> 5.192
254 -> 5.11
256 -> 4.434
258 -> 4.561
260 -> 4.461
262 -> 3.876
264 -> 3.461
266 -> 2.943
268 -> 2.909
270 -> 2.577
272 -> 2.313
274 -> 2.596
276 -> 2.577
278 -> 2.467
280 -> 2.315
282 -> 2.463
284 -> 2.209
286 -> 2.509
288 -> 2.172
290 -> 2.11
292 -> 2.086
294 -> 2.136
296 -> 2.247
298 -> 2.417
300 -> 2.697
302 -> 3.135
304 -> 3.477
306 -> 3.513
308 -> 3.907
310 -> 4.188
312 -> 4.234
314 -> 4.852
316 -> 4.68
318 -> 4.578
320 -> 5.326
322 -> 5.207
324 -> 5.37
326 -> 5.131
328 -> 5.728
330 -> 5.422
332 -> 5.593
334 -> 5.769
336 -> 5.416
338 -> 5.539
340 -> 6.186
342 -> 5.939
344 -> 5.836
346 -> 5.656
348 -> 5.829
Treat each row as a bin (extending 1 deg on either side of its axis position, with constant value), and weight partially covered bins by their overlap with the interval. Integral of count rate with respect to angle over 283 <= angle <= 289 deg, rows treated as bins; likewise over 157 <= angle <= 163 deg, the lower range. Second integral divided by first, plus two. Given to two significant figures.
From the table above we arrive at 4.2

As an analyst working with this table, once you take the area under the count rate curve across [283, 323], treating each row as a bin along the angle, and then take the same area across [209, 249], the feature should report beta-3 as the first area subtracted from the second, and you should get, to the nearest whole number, 66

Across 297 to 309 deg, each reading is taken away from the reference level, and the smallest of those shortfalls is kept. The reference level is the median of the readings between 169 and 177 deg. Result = 1.2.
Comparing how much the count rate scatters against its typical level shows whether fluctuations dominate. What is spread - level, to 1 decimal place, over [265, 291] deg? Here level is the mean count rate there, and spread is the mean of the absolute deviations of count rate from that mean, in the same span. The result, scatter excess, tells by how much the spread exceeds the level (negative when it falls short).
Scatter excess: -2.3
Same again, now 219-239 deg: -4.7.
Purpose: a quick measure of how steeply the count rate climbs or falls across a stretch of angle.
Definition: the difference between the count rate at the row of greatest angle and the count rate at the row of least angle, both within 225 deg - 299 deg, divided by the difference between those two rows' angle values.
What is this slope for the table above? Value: -0.03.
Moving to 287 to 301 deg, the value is 0.04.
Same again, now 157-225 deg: 0.00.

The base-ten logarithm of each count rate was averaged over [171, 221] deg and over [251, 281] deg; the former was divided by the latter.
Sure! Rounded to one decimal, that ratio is 1.3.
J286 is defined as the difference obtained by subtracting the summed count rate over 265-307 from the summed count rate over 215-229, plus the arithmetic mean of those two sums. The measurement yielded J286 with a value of 20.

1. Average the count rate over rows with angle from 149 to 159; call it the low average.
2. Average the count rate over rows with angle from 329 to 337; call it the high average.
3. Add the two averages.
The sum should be 10.6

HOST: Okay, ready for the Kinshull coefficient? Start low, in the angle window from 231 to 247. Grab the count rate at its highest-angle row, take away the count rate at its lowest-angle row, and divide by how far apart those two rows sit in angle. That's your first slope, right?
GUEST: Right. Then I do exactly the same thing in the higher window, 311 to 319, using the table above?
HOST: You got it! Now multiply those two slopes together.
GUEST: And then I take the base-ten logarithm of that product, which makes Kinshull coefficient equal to -2.7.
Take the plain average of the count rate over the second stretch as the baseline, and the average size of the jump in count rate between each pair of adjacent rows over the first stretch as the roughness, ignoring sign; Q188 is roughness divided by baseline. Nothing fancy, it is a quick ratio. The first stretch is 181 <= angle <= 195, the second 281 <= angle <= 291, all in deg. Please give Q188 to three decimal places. 0.080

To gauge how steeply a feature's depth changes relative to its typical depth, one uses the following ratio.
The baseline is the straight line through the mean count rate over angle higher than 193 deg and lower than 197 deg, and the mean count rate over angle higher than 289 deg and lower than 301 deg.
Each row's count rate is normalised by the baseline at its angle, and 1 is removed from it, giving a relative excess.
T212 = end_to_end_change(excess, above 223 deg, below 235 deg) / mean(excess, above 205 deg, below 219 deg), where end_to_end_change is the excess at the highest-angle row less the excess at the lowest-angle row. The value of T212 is -5.2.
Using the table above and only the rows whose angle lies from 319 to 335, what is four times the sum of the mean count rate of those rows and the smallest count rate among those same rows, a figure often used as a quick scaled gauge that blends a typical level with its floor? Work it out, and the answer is 42.3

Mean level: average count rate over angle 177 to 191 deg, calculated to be 5.1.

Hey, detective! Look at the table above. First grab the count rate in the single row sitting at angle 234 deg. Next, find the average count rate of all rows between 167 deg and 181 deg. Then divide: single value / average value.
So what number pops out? 1.08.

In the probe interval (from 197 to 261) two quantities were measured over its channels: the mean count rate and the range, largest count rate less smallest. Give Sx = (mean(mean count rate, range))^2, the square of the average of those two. 14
